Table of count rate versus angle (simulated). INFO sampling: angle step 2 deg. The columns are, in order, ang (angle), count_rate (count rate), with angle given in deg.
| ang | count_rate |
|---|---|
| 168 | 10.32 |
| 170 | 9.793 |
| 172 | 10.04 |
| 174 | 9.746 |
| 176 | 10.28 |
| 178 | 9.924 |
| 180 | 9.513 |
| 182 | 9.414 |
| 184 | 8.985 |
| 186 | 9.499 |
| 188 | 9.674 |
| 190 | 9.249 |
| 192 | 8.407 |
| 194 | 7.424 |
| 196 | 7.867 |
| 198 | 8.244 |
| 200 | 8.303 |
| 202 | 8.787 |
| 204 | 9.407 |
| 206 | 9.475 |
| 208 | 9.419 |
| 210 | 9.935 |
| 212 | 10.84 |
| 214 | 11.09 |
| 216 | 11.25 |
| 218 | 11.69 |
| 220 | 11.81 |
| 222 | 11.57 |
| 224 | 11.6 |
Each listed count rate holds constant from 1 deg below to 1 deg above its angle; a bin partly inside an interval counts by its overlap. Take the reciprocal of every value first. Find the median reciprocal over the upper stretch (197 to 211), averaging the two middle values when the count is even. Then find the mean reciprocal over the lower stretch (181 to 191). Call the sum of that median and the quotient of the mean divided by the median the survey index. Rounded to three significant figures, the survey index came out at 1.11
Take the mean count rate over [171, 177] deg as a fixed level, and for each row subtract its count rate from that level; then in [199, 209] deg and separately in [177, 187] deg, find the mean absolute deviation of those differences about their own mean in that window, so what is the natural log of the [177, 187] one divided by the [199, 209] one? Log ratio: -0.7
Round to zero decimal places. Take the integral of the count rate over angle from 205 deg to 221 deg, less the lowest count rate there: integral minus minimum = 162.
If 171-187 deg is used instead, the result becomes 146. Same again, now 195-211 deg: 135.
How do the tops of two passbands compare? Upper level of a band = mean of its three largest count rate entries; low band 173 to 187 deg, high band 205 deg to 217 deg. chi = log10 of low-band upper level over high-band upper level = -0.04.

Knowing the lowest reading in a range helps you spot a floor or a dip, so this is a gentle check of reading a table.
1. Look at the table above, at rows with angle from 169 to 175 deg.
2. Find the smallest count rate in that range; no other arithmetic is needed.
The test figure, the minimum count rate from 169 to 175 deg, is 9.746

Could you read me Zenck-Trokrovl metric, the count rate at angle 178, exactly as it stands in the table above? 9.924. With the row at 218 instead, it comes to 11.69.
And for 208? 9.419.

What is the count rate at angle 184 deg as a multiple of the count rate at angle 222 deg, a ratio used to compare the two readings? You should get 0.78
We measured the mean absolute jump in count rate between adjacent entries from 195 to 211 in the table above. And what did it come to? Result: 0.31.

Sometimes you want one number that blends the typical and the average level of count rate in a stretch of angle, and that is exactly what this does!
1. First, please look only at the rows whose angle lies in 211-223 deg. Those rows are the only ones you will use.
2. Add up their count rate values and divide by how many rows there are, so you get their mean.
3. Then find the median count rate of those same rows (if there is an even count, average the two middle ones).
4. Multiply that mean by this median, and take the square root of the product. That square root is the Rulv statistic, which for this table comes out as 11.4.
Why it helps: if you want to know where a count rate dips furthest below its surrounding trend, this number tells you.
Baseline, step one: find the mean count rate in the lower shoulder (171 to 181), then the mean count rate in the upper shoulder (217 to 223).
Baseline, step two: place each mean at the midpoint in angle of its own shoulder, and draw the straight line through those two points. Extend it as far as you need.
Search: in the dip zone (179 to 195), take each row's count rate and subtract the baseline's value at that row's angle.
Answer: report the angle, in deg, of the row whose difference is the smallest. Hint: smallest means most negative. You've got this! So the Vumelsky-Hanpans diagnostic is 194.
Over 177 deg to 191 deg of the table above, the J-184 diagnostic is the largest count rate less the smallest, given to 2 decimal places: 0.94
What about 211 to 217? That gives 0.41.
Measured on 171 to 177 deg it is 0.53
